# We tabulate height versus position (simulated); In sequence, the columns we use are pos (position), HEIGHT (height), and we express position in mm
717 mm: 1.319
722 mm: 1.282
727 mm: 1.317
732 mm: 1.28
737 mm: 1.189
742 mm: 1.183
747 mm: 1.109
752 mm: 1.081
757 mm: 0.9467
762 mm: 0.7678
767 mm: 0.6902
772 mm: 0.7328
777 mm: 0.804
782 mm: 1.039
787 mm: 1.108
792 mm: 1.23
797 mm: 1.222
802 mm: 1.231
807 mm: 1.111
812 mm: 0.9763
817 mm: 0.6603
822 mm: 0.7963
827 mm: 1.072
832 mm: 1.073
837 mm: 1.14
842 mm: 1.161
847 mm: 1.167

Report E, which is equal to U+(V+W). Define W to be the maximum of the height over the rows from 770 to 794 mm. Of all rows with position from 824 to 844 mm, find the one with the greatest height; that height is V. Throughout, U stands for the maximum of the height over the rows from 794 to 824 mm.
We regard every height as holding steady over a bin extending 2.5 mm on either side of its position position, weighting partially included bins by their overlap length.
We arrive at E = 3.6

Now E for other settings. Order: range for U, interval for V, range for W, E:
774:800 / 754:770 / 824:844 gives 3.3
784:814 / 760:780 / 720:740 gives 3.4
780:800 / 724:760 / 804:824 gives 3.7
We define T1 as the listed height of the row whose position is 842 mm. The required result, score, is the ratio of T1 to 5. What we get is 0.23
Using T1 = 1.161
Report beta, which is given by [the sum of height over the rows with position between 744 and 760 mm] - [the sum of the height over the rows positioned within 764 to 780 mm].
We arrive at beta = 0.9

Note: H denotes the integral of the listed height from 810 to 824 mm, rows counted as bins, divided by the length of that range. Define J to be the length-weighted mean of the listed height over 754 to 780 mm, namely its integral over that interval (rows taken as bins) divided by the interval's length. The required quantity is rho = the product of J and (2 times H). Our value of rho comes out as 1.3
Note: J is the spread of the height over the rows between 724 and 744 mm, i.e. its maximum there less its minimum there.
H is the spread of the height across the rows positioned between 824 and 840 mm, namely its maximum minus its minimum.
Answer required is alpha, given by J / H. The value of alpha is 1.97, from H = 0.07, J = 0.134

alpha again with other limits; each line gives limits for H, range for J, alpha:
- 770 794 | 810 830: 0.83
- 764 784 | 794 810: 0.34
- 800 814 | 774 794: 1.67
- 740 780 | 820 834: 0.56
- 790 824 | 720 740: 0.22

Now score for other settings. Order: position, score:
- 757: 0.19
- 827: 0.21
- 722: 0.26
